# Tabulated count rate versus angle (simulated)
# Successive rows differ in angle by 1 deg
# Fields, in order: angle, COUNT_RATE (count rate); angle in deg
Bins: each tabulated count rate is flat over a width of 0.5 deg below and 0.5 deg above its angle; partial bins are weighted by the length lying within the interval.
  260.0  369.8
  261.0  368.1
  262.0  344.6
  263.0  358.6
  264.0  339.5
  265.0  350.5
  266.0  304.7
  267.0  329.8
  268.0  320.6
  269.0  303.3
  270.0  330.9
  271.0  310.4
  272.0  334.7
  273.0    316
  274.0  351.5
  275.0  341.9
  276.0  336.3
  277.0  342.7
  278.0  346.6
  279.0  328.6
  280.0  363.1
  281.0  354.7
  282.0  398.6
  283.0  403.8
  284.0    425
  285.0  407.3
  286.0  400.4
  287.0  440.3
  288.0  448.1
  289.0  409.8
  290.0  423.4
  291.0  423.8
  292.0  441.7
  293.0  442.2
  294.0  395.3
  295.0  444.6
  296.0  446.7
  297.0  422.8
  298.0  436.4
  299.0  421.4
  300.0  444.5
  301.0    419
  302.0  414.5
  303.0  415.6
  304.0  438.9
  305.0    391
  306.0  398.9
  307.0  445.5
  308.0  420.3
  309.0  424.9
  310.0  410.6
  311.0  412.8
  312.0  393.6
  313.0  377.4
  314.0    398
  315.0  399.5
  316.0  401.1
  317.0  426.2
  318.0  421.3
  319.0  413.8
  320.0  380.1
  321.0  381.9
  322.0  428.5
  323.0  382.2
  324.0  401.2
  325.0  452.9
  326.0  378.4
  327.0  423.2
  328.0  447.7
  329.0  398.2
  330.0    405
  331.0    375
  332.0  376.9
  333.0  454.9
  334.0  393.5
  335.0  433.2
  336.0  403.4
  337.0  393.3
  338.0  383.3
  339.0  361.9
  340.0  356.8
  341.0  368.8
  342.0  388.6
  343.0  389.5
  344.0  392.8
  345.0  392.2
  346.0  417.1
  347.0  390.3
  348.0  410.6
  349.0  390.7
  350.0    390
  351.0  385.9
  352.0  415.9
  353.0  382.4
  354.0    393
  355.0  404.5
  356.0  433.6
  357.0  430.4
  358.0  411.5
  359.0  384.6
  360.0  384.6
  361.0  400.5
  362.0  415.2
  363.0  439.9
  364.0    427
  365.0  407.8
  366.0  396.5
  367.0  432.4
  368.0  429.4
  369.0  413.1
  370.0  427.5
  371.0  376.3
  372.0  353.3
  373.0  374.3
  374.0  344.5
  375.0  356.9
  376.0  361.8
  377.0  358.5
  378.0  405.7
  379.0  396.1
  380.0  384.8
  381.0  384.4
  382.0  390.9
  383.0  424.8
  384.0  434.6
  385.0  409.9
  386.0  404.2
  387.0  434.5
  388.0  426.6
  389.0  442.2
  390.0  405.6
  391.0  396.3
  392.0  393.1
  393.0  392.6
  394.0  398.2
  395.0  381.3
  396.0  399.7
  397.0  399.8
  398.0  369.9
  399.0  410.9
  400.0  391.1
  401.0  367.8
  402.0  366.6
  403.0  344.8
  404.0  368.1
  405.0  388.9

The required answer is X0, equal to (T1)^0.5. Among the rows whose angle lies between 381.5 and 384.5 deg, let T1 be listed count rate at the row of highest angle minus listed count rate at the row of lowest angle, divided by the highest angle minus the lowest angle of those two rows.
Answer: 4.7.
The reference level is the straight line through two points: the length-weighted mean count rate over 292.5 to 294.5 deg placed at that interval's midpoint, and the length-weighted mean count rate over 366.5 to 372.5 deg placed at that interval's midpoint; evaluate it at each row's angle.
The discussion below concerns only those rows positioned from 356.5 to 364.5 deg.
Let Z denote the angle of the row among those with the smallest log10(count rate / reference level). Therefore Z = 359.0 deg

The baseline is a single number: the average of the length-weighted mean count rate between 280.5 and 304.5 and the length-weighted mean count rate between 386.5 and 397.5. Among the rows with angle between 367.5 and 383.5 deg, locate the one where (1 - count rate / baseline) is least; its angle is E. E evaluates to 368.0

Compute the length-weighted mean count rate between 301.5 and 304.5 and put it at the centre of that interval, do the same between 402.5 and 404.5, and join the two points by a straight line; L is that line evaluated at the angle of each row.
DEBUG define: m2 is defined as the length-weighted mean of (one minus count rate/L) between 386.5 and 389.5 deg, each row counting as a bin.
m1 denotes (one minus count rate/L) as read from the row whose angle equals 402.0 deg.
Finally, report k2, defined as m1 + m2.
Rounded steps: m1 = -0.03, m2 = -0.18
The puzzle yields -0.21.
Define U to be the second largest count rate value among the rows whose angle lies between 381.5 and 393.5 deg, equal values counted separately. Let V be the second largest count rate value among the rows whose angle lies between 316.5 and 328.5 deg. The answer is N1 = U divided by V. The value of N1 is 0.97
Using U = 434.6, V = 447.7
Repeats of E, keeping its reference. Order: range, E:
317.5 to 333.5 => 333.0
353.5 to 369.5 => 363.0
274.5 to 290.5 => 288.0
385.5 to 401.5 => 389.0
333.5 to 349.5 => 335.0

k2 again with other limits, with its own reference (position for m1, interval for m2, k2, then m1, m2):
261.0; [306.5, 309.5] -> 0.16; 0.18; -0.03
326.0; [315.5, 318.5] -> 0.07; 0.07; -0.01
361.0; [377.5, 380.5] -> -0.10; -0.04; -0.06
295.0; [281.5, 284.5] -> 0.02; -0.04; 0.06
